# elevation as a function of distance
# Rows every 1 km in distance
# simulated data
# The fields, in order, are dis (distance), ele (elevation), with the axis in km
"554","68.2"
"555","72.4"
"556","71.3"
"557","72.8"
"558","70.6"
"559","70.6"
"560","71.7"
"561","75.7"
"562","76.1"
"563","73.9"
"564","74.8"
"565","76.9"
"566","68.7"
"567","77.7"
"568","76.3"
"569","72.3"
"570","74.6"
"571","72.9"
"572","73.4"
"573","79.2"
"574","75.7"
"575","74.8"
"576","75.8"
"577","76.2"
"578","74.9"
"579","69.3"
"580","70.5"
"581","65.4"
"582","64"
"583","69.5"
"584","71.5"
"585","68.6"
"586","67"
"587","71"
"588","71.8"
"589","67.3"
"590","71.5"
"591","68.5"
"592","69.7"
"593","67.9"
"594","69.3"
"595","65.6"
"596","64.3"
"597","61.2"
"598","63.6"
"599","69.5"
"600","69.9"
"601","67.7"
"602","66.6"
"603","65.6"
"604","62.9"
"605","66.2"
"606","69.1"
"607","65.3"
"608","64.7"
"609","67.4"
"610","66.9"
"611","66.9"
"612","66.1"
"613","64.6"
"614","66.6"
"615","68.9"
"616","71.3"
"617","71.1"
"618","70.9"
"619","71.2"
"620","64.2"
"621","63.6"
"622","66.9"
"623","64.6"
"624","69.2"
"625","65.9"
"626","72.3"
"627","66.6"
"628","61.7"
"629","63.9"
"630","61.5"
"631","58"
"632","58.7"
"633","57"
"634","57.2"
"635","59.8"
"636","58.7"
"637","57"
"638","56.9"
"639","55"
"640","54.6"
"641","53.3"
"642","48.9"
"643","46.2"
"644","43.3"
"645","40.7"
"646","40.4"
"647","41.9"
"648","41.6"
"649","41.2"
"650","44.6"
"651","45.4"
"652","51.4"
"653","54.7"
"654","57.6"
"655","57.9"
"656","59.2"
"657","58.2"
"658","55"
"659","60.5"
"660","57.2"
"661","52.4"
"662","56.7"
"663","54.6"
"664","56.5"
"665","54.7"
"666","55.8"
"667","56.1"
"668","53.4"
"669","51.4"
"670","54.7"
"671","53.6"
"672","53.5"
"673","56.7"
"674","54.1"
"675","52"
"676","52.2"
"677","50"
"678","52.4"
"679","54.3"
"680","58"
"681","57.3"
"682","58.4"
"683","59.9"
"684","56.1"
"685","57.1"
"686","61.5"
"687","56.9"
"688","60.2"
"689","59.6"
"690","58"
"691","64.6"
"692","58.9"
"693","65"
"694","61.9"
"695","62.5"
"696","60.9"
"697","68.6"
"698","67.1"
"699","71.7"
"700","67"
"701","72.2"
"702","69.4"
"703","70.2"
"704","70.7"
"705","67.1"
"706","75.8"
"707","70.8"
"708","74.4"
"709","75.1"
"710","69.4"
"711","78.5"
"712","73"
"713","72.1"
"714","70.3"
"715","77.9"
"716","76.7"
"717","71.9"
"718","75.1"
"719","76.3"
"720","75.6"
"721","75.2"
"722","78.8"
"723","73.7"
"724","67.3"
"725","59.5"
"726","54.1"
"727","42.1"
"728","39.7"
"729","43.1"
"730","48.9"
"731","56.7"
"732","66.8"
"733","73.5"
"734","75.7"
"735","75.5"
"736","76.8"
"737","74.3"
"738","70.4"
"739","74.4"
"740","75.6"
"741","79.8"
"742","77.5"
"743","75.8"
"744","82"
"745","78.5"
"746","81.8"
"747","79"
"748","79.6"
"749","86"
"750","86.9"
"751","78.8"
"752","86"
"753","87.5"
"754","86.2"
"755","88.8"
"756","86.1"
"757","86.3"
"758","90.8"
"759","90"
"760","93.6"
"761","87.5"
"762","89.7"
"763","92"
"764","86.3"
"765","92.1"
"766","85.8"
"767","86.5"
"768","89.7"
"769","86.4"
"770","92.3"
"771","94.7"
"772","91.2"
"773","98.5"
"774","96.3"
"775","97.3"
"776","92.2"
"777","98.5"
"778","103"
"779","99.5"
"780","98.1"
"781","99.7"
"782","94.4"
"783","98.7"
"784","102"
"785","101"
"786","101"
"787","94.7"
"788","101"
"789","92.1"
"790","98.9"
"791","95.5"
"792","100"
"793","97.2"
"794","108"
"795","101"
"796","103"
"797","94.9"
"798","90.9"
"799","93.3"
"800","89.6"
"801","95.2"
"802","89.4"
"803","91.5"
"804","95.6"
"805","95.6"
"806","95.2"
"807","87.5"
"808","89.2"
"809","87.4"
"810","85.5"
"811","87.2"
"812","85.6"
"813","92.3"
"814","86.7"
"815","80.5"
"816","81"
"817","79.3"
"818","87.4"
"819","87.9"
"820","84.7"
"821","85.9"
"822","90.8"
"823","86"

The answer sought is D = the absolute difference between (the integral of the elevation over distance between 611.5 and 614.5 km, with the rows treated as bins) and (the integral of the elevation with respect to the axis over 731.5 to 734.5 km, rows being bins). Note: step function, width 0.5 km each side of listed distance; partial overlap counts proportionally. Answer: 19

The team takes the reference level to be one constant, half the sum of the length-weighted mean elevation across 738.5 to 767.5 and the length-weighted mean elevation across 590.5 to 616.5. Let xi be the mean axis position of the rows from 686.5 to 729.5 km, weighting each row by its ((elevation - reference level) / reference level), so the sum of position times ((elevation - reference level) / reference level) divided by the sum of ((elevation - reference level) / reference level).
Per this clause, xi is 708.0 km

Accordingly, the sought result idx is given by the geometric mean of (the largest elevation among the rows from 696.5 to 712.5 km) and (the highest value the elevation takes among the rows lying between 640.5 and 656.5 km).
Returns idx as 68.2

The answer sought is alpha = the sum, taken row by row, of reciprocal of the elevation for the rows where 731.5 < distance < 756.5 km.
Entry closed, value 0.32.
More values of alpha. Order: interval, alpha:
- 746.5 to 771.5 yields 0.29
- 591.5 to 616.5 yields 0.38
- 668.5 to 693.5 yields 0.44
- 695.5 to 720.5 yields 0.35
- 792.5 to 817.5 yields 0.28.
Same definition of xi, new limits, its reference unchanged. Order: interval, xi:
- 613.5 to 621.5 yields 617.9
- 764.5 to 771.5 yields 768.2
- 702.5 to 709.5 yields 705.0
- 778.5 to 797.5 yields 788.1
